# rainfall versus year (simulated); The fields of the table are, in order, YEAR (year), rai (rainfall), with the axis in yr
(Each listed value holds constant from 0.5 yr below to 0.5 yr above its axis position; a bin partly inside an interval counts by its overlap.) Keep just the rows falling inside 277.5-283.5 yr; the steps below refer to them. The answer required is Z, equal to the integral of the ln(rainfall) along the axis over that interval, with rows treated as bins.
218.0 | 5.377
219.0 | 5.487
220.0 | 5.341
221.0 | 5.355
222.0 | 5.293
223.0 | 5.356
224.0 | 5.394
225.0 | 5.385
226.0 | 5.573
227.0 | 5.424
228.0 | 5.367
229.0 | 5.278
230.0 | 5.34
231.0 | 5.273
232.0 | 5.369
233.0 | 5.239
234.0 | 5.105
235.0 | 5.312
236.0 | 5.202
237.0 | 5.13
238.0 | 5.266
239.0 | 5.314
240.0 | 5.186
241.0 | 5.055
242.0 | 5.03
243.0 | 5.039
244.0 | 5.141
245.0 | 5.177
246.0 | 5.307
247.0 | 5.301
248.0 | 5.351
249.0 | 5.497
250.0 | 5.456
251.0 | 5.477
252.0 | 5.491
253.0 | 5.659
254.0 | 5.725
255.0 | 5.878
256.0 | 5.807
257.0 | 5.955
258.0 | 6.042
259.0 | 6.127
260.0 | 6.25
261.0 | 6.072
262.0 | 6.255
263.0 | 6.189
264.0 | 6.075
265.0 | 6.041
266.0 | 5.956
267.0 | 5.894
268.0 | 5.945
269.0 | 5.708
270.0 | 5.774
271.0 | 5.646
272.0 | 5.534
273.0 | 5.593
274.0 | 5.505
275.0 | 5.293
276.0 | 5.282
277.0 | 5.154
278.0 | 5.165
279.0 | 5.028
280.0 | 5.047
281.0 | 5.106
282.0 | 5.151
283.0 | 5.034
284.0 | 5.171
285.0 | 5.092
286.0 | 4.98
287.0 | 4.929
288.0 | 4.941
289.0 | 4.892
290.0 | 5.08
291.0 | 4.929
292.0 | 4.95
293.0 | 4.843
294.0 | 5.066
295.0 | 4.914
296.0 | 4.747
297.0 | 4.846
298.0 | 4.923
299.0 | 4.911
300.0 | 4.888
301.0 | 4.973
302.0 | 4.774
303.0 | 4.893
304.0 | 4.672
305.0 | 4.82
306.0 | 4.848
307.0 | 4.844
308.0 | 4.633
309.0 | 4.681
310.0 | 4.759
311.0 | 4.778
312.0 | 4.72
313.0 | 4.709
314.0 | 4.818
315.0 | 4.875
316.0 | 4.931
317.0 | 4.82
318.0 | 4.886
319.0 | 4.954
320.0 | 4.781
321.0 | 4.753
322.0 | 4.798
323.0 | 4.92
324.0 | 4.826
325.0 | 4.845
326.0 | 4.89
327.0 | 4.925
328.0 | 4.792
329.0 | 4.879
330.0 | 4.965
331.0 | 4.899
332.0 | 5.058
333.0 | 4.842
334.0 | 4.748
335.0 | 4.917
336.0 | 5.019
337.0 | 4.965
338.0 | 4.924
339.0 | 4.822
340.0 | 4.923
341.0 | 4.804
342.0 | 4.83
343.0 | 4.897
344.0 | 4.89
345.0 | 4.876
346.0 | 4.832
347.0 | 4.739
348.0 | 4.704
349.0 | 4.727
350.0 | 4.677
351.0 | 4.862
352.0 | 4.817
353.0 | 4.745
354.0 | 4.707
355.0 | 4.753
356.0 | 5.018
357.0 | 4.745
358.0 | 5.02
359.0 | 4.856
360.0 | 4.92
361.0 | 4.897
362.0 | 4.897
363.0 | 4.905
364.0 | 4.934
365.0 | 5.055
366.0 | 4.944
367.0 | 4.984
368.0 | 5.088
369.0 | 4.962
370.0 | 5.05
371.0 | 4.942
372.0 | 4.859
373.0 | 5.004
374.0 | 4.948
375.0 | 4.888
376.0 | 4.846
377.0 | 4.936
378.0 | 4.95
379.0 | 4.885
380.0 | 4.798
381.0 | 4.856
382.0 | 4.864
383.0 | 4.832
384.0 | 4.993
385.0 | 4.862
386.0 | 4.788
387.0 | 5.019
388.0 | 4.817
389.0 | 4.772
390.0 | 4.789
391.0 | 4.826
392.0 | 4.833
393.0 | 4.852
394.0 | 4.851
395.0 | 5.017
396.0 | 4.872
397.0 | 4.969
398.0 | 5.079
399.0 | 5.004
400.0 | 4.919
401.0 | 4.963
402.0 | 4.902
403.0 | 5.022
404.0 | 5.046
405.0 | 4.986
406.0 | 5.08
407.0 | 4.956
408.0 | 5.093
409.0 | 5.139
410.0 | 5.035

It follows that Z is 10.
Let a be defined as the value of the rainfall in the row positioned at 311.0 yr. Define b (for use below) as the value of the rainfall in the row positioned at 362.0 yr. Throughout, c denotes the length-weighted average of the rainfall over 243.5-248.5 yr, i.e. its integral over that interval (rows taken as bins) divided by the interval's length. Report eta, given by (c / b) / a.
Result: 0.225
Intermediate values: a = 4.778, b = 4.897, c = 5.26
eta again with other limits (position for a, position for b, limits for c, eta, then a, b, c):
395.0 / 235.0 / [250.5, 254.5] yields 0.210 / 5.017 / 5.312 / 5.59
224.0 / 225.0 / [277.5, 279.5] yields 0.175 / 5.394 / 5.385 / 5.10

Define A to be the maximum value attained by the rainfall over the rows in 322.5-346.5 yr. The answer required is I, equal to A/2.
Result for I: 2.53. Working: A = 5.058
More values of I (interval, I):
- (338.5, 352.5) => 2.46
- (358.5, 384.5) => 2.54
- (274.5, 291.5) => 2.65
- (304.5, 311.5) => 2.42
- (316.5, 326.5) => 2.48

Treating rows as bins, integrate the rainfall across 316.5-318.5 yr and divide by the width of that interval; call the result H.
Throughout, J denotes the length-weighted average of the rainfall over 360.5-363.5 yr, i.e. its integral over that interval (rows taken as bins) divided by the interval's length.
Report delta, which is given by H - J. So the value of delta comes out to -0.05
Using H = 4.85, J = 4.90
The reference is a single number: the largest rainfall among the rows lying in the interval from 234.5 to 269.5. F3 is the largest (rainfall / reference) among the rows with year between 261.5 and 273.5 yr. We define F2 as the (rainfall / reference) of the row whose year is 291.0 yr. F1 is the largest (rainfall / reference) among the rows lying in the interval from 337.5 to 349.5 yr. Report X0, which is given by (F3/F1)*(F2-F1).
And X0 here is 0.00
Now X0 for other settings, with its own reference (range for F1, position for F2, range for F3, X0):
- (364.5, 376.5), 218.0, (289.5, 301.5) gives 0.05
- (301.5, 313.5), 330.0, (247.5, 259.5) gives 0.01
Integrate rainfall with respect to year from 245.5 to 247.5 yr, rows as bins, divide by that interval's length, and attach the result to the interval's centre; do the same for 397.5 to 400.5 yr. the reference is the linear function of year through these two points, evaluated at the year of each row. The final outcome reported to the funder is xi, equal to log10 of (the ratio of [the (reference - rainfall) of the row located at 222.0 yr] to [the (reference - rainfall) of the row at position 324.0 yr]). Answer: -0.73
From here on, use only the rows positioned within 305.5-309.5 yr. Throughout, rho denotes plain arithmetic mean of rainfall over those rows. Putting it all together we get 4.8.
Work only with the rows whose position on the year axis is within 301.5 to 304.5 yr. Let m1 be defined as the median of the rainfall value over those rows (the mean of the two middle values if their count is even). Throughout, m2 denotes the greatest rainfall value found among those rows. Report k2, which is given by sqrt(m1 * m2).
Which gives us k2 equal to 4.8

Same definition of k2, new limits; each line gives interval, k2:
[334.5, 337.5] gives 5.0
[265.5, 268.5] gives 6.0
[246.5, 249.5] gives 5.4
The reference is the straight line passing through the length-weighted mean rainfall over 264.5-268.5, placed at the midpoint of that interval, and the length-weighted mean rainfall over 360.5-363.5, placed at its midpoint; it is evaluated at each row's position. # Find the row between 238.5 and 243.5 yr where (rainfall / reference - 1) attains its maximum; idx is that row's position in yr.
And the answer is 239.0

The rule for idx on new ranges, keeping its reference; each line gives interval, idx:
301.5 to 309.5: 303.0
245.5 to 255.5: 255.0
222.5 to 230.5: 226.0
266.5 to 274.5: 268.0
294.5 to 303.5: 301.0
